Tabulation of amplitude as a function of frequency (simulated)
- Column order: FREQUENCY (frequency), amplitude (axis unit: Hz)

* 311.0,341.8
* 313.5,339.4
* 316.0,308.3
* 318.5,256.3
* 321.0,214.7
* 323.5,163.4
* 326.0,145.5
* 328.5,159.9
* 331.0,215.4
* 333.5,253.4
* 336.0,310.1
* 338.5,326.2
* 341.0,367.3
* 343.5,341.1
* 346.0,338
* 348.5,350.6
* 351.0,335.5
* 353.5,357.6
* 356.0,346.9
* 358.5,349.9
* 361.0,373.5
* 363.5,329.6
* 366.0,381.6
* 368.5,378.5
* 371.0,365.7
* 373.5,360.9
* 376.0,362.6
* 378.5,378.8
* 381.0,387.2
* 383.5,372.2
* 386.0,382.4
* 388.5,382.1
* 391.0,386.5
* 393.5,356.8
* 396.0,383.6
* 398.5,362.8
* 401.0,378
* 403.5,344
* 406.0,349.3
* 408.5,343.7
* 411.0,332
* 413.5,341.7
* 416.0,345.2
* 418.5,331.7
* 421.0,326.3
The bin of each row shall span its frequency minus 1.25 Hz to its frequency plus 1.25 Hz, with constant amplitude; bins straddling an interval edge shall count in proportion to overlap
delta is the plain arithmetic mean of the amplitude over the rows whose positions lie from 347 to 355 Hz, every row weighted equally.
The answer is 348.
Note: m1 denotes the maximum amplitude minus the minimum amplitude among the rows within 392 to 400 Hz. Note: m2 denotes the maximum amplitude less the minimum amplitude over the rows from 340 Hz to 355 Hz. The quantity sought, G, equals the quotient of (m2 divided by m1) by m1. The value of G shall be 0.04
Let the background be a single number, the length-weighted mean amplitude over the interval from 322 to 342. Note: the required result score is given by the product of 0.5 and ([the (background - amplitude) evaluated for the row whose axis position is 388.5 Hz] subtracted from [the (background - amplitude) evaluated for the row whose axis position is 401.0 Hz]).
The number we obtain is 2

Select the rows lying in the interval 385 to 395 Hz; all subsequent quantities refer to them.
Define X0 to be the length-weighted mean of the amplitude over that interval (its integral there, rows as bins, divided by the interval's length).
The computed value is 377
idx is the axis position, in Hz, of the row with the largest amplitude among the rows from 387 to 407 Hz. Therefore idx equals 391.0 Hz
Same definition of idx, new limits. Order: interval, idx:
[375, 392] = 381.0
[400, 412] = 401.0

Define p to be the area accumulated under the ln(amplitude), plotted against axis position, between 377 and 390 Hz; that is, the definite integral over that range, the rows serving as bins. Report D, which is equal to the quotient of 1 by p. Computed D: 0.0129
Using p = 77.2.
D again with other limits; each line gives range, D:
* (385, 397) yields 0.0140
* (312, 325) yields 0.0140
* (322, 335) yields 0.0147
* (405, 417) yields 0.0143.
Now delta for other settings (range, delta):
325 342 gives 254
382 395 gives 376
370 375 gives 363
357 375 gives 363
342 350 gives 343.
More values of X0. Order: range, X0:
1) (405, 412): 342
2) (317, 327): 199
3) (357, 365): 352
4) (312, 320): 300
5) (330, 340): 280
